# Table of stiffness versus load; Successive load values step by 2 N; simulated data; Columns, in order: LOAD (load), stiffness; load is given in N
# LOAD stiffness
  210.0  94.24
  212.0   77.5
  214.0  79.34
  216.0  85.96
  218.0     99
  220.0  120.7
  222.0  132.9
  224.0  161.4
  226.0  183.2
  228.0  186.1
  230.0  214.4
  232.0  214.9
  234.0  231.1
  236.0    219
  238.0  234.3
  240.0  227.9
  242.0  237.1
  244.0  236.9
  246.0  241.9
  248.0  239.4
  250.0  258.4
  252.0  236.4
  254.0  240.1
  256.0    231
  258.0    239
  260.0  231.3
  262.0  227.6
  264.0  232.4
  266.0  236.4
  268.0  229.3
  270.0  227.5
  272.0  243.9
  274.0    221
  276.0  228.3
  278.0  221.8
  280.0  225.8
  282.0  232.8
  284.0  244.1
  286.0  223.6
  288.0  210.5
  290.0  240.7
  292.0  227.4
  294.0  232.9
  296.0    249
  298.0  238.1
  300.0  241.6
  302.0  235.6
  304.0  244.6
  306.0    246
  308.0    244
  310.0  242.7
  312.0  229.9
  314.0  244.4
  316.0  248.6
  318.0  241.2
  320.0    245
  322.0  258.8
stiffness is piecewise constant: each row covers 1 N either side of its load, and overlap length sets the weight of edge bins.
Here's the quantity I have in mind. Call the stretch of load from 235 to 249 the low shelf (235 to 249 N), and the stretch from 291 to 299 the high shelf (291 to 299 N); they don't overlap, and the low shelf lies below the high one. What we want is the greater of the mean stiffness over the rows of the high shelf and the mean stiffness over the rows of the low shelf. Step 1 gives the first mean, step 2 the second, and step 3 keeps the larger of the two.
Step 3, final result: 237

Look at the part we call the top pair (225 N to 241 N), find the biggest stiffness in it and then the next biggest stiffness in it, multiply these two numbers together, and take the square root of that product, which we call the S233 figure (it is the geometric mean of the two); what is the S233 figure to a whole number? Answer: 233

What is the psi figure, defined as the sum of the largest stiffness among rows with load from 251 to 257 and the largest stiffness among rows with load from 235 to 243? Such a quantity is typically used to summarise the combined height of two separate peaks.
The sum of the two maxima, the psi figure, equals 477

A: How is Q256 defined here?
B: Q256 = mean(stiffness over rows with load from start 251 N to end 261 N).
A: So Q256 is 236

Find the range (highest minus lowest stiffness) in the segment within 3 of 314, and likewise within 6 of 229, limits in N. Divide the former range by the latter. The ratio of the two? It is 0.27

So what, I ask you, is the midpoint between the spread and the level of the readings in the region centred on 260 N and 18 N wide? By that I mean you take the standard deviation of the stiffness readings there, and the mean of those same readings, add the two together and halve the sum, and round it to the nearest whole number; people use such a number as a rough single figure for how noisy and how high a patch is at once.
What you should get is 119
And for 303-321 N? 124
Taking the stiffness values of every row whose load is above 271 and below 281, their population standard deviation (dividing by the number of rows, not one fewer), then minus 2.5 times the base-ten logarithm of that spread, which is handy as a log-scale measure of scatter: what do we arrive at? -2.30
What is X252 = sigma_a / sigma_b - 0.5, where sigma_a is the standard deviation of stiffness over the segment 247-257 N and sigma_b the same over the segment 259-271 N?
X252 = 2.5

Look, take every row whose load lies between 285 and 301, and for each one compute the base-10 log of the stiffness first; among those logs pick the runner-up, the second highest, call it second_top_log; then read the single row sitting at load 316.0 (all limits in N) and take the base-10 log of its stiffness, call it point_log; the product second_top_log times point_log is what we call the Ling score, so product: 5.71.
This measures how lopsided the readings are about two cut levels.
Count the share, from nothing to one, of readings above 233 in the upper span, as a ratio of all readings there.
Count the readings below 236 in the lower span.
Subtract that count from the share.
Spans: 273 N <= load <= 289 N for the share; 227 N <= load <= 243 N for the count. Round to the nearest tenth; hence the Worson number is -6.9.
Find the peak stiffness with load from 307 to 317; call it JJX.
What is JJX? 248.6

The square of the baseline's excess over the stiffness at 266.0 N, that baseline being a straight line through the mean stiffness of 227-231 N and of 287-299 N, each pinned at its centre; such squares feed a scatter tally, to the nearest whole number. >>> 294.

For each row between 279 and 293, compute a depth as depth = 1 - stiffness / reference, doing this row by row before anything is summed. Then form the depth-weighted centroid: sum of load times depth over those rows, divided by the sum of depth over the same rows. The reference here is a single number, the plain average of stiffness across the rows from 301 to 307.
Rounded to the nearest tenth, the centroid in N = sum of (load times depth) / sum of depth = 286.3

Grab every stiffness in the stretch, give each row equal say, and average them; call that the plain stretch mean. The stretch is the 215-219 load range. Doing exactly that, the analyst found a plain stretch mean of 92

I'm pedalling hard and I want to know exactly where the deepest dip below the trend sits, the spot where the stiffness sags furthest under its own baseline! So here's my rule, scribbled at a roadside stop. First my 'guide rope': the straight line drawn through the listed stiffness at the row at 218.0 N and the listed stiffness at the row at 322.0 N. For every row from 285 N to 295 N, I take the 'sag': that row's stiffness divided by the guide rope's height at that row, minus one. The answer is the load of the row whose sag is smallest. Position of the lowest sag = 288.0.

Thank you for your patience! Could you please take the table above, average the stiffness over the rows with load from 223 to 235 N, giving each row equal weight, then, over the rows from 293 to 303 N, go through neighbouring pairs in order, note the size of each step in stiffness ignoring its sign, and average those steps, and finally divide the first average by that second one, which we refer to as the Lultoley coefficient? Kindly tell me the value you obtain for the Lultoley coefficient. 21.8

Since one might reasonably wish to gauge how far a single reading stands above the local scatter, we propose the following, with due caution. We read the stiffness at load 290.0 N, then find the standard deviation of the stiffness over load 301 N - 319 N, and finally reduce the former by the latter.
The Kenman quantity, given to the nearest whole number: 235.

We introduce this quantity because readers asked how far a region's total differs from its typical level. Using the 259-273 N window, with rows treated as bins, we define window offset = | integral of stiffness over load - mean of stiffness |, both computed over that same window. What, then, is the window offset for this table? 3024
